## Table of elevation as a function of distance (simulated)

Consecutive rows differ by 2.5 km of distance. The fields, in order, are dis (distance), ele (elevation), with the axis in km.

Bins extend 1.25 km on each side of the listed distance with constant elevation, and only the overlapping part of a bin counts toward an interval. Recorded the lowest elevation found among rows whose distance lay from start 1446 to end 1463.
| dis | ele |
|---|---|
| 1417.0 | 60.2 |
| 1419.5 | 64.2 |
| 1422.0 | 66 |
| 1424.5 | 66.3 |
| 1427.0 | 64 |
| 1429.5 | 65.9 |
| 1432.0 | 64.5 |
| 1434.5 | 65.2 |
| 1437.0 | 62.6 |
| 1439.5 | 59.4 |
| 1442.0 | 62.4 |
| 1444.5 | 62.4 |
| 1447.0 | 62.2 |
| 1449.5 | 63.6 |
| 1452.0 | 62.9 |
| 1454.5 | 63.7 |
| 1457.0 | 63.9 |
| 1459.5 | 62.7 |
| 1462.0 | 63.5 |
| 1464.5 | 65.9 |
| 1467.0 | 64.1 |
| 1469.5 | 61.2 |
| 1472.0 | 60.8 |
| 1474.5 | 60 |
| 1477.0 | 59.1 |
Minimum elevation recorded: 62.2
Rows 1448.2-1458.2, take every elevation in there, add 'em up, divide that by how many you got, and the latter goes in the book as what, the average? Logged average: 63.5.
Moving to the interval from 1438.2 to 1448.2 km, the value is 61.6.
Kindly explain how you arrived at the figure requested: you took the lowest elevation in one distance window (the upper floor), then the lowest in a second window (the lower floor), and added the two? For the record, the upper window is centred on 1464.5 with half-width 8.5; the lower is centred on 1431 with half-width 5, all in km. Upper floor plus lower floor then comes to 125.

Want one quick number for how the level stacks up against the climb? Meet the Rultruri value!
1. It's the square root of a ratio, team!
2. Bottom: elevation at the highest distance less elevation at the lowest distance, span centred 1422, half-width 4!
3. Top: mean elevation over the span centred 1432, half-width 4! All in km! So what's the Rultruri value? 5.6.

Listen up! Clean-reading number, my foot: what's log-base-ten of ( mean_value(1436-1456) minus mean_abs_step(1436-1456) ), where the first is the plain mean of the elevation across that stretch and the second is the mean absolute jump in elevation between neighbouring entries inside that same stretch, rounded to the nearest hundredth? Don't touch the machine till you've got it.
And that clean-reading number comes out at 1.79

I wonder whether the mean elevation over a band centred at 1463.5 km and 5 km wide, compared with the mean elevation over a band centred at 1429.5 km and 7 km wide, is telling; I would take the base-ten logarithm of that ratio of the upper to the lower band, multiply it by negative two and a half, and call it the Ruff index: 0.002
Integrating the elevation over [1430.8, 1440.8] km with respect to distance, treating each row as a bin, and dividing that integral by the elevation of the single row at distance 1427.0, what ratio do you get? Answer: 9.8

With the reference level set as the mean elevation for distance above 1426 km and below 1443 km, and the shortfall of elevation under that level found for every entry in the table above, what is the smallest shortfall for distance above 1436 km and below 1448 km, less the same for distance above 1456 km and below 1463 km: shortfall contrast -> 1.3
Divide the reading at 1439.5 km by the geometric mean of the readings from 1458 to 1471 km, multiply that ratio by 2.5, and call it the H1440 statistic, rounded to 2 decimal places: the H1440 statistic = 2.34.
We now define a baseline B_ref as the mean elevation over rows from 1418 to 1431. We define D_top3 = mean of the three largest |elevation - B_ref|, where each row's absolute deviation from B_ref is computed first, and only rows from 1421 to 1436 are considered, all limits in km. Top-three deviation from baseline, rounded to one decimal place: 1.0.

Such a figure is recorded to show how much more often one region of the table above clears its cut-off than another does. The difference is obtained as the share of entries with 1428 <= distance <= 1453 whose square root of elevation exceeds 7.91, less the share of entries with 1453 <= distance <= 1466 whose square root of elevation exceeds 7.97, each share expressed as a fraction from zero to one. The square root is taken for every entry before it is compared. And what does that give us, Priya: 0.0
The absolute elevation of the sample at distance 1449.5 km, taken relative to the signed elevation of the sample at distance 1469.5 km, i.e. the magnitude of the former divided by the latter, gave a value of 1.04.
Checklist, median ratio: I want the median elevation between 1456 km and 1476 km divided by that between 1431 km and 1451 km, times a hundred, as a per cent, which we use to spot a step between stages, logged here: 101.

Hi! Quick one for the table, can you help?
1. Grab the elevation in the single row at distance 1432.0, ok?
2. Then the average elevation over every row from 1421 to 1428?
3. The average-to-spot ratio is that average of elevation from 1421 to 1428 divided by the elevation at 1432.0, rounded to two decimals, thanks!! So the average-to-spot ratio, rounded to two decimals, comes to 1.01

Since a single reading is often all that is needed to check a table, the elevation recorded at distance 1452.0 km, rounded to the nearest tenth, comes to 62.9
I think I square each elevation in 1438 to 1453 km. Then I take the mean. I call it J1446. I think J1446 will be 3864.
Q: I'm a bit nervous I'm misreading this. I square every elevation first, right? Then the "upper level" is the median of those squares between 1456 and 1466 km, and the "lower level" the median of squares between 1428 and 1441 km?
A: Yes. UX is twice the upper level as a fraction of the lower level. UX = 1.95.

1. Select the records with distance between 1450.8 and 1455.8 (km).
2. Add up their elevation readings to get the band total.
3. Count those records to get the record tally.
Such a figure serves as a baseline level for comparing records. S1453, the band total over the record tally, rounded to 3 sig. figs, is 63.3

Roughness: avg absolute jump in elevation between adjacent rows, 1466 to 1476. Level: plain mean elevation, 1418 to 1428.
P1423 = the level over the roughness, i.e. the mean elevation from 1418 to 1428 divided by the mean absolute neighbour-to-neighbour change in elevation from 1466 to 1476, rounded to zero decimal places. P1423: 48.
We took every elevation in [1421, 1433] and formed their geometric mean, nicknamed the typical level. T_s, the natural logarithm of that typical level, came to 4.18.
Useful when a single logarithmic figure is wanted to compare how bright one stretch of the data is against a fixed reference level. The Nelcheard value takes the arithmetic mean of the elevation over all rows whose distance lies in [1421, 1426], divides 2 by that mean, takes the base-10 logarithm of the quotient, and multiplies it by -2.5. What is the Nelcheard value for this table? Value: 3.80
